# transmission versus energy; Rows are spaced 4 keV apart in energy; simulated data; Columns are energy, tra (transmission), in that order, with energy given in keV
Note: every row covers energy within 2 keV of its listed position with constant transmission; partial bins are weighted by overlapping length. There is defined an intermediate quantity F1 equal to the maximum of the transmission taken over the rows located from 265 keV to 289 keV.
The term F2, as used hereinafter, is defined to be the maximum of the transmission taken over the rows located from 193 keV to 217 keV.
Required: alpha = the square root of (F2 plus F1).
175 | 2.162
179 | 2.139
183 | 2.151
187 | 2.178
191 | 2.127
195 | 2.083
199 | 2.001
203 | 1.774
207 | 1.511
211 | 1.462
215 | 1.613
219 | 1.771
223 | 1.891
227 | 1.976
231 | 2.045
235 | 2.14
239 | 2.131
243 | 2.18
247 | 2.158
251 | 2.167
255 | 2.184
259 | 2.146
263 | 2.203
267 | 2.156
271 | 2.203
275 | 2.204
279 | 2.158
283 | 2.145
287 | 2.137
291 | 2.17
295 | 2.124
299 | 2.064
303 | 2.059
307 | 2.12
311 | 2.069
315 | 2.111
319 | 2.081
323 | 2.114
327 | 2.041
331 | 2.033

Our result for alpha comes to 2.07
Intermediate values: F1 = 2.204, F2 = 2.083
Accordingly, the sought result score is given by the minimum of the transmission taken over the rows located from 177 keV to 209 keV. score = 1.511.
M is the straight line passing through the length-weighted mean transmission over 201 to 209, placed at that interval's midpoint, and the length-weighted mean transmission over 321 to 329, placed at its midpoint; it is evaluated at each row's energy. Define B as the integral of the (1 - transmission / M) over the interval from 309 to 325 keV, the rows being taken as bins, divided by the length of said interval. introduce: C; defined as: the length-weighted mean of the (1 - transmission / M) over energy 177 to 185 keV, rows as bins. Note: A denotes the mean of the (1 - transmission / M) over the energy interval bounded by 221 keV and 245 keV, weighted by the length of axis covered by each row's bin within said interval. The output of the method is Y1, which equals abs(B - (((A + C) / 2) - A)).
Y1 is 0.08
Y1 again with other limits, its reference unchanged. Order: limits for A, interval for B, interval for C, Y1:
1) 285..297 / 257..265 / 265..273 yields 0.15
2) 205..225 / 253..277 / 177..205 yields 0.02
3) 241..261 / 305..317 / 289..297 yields 0.09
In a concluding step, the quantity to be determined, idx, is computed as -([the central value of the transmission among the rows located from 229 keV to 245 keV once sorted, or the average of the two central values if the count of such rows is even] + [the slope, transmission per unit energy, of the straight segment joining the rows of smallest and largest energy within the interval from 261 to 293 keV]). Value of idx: -2.13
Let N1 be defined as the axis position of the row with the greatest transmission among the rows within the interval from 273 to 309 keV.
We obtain 275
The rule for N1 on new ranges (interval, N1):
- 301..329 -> 307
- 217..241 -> 235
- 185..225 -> 187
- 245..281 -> 275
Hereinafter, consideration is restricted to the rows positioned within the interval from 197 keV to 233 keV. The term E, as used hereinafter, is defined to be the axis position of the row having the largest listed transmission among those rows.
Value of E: 231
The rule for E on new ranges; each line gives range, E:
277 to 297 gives 291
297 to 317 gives 307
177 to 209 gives 187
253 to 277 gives 275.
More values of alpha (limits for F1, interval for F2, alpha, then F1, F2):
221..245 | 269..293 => 2.09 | 2.18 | 2.204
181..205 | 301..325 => 2.07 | 2.178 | 2.12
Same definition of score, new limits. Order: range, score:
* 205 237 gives 1.462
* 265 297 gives 2.124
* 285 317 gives 2.059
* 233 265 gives 2.131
